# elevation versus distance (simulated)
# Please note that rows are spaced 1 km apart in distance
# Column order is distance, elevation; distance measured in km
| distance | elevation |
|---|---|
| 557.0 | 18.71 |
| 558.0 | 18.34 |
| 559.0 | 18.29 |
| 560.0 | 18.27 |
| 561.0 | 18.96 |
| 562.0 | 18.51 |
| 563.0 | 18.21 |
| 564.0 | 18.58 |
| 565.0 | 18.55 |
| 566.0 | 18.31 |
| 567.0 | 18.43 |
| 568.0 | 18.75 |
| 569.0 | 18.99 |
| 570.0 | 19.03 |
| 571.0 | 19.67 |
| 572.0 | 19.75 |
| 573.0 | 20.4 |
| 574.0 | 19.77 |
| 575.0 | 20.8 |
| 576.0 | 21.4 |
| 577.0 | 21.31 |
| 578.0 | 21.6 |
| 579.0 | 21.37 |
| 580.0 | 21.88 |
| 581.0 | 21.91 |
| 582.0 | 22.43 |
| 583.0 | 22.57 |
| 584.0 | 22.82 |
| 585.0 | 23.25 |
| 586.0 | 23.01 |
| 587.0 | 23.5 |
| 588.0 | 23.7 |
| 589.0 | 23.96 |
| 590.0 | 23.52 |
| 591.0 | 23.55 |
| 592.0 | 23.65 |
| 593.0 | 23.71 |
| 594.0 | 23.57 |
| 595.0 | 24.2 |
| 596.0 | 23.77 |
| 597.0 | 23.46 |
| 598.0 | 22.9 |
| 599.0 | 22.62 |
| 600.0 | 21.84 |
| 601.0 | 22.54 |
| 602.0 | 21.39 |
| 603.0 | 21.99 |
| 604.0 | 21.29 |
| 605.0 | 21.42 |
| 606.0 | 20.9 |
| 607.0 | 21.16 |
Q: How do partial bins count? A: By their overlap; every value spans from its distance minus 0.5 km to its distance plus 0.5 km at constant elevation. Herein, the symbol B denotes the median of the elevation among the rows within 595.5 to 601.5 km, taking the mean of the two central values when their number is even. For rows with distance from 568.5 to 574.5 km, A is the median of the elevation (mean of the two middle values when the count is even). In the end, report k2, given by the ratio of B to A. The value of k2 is 1.15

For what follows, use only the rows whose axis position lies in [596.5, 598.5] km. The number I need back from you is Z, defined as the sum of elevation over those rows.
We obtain 46.4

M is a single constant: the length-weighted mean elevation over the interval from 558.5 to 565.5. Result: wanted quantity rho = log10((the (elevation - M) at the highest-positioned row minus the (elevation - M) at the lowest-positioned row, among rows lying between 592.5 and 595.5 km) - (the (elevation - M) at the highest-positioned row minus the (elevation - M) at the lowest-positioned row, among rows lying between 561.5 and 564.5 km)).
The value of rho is -0.38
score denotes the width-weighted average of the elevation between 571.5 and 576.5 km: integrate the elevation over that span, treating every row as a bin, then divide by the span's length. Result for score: 20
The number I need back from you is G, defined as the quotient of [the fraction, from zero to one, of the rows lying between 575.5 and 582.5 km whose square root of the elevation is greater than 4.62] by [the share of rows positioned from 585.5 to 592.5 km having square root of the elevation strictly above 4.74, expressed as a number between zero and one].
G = 0.9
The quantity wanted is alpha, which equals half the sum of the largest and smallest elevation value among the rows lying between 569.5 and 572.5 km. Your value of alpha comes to 19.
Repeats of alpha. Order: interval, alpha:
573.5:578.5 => 21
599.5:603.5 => 22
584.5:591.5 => 23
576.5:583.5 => 22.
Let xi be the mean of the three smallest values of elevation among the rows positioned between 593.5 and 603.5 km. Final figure 22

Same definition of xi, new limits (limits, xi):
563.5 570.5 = 18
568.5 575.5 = 19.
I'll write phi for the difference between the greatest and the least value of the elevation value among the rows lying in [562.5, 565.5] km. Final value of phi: 0.37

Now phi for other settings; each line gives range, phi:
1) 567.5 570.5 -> 0.28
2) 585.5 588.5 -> 0.69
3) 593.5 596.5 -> 0.63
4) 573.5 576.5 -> 1.63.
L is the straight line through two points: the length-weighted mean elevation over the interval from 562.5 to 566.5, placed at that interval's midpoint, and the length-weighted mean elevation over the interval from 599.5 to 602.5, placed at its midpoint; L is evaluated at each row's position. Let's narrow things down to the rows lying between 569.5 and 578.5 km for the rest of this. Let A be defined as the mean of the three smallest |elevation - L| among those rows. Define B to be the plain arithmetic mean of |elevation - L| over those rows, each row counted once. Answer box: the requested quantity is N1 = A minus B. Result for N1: -0.705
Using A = 0.38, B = 1.1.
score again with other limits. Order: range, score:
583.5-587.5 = 23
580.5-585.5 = 23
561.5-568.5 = 18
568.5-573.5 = 20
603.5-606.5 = 21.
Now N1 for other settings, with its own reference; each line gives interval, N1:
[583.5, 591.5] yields -0.239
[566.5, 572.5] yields -0.206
